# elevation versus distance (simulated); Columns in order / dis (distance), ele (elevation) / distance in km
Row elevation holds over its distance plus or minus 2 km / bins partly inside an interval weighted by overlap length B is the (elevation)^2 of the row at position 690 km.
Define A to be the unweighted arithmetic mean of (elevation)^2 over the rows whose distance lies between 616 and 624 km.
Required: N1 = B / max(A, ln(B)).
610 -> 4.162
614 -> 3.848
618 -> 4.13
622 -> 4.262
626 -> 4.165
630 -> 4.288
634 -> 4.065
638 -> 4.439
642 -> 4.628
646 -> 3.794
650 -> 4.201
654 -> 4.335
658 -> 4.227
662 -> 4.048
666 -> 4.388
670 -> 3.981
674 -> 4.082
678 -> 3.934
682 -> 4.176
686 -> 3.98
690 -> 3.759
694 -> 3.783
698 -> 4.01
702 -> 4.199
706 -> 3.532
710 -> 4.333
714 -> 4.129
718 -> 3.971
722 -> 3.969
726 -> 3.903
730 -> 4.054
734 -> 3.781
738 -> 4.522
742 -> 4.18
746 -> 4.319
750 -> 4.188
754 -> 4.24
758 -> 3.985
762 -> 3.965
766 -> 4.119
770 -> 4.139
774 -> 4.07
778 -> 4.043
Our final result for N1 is 0.80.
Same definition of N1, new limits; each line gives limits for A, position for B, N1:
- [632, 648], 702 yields 0.98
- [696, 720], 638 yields 1.21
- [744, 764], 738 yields 1.19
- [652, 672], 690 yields 0.80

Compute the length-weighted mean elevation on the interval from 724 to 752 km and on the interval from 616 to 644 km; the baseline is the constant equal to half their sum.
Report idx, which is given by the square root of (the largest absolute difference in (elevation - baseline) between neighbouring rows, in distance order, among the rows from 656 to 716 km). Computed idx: 0.895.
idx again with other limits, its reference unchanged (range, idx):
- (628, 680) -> 0.913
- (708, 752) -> 0.861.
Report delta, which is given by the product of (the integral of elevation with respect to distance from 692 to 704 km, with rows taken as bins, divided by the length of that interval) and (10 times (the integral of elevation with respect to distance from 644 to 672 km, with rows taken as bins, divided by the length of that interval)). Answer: 165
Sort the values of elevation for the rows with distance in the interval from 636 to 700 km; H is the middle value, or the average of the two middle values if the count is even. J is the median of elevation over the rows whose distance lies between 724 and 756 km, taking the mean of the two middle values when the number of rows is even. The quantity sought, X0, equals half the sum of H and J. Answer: 4.12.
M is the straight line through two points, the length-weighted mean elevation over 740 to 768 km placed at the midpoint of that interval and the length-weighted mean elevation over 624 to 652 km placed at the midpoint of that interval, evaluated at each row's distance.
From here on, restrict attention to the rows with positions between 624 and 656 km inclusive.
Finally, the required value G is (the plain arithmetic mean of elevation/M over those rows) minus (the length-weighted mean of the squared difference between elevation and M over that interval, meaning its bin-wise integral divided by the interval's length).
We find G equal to 0.948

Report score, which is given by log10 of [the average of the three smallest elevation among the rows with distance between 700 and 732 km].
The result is 0.580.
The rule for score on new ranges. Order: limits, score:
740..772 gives 0.605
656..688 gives 0.598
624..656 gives 0.603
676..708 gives 0.567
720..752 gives 0.589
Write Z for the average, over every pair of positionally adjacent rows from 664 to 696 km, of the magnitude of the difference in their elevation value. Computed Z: 0.19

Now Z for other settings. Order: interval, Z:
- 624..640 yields 0.24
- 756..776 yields 0.07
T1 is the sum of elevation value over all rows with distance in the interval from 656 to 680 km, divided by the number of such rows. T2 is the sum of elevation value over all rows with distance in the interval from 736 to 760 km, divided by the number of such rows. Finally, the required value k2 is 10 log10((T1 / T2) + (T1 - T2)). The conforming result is -0.75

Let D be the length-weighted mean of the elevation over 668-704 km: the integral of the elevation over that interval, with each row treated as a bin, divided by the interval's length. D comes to 3.99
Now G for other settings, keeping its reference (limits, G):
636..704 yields 0.919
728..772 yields 0.963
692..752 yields 0.901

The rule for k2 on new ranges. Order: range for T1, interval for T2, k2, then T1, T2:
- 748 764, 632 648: -0.81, 4.09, 4.23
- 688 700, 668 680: -0.89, 3.85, 4.00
